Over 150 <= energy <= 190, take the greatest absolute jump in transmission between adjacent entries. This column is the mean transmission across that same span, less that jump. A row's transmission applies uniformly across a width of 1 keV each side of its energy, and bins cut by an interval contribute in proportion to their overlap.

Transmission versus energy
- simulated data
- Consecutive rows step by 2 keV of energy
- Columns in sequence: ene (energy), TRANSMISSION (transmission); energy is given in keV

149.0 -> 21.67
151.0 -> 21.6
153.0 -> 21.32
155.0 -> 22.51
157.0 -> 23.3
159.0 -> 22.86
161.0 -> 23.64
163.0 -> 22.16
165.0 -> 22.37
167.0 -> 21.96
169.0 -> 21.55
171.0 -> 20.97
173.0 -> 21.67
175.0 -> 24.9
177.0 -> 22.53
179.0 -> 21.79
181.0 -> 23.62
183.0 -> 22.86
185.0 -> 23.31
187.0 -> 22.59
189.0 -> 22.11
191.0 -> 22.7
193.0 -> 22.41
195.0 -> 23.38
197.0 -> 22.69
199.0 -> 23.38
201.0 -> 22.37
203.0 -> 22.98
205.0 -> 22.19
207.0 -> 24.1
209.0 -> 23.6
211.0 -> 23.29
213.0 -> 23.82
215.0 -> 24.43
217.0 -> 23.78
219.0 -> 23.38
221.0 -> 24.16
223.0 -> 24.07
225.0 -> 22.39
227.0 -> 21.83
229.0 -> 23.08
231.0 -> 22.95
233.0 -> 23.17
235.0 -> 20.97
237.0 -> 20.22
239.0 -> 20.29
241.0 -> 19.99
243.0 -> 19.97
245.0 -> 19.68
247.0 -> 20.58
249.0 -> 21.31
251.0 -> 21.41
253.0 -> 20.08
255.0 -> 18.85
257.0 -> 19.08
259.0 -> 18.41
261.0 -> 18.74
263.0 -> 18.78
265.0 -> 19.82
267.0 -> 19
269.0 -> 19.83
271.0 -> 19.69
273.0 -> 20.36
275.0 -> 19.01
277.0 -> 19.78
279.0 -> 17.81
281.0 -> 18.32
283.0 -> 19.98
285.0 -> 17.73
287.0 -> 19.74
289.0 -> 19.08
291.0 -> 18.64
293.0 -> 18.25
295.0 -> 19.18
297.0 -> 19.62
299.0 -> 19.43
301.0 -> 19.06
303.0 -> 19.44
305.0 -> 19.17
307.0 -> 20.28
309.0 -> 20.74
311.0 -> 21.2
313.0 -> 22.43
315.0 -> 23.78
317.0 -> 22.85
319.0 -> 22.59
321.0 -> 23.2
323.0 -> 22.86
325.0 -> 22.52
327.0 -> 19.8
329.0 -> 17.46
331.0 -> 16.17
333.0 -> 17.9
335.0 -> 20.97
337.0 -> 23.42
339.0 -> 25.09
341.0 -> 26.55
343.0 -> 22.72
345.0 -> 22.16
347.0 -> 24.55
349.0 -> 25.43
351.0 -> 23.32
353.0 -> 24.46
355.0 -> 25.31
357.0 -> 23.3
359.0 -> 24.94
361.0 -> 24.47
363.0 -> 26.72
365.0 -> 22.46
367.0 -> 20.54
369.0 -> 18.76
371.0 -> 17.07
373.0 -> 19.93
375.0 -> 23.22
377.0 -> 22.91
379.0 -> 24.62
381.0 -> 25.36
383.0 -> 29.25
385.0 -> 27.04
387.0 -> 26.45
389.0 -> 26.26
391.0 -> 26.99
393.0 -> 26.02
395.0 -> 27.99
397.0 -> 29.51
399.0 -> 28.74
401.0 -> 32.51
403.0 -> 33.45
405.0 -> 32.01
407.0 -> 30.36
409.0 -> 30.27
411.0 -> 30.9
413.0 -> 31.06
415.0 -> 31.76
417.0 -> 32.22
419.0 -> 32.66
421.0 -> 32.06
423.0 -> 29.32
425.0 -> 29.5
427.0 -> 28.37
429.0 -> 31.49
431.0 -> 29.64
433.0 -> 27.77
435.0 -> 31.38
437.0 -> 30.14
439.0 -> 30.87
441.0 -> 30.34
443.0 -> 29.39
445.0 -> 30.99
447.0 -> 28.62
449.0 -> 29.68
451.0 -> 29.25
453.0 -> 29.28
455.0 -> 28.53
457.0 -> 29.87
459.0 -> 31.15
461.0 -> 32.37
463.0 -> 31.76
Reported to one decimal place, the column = 19.3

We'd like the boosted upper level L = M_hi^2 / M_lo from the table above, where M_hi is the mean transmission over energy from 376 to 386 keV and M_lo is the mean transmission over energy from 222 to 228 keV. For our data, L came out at 29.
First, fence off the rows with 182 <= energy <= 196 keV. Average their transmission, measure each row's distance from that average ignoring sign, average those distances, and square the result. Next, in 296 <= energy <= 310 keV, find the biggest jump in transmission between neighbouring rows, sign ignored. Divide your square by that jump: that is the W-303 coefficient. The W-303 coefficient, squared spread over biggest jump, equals 0.12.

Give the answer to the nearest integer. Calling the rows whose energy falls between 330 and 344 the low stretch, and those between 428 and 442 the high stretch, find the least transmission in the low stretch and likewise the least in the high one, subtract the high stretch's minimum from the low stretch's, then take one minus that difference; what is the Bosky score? 13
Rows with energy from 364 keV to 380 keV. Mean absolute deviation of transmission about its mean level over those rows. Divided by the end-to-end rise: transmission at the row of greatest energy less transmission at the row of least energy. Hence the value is 1.0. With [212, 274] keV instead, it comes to -0.5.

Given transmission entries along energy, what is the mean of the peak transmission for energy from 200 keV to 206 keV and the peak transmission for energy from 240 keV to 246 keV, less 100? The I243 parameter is -78.5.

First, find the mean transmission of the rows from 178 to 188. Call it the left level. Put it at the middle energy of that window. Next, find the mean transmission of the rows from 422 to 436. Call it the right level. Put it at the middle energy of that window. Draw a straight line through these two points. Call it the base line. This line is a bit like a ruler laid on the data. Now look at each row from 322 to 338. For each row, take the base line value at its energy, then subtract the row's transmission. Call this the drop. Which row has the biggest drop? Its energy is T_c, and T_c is 331.0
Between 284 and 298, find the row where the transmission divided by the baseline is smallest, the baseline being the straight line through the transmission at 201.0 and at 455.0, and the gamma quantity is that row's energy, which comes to 285.0 keV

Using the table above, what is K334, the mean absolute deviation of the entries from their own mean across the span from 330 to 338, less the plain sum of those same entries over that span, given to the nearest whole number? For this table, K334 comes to -76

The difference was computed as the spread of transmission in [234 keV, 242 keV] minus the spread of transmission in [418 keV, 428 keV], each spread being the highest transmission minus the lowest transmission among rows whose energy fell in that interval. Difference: -3.3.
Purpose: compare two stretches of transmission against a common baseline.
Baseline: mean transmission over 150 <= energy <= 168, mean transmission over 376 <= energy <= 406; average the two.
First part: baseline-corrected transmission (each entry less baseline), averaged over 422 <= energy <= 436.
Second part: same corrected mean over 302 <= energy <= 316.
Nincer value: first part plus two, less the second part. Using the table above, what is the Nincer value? 10.6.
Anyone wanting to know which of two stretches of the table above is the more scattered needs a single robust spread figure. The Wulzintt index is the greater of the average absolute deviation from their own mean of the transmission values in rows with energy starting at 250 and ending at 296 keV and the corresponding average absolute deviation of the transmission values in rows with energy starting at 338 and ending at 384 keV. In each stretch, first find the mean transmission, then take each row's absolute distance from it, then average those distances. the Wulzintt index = 2.0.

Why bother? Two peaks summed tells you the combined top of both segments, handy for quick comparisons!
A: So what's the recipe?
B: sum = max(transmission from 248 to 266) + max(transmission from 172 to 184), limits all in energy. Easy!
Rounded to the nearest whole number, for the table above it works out 46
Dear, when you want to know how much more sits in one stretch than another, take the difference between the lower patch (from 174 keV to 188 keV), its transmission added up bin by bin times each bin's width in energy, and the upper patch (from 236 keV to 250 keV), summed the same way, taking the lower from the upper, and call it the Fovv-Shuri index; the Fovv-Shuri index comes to -39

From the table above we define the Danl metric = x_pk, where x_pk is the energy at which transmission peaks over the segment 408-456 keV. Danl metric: 419.0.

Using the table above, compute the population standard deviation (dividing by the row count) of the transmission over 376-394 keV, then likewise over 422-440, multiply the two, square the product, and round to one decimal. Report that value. 4.0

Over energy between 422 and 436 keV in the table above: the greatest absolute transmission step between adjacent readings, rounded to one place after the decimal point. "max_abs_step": 3.6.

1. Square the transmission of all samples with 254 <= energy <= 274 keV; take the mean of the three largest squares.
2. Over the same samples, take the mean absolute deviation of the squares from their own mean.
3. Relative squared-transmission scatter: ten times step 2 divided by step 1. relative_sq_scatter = 0.52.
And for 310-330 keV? 1.10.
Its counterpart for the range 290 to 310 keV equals 0.50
